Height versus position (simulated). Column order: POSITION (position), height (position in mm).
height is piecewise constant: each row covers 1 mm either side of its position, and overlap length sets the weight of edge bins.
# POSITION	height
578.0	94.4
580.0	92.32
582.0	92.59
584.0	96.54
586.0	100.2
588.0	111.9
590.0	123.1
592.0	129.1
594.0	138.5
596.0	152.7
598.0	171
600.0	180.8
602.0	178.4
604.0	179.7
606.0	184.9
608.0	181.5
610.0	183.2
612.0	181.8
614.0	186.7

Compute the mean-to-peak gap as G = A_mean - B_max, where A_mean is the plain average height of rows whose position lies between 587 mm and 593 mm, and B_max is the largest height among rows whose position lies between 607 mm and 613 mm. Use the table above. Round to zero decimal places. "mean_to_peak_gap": -62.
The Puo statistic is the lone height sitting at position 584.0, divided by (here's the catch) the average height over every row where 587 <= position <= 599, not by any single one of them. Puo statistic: 0.70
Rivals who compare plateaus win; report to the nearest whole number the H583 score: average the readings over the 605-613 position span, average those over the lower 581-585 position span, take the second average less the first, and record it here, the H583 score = -88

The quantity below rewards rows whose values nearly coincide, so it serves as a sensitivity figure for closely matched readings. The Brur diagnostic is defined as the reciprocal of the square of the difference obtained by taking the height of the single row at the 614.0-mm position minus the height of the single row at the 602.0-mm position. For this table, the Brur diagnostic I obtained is 0.015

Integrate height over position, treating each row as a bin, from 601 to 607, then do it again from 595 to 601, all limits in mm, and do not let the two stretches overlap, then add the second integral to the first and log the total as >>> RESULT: 2095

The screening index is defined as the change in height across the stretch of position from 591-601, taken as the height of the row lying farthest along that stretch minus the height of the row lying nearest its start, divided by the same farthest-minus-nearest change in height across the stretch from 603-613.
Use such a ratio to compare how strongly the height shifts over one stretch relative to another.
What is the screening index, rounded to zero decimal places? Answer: 25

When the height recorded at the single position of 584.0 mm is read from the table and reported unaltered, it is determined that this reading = 96.54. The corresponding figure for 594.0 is 138.5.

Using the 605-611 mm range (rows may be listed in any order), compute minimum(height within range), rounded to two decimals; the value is 181.50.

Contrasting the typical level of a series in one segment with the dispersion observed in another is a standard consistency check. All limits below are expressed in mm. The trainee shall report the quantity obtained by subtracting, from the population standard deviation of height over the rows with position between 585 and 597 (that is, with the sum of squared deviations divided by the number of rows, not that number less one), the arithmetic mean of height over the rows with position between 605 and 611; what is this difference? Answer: -166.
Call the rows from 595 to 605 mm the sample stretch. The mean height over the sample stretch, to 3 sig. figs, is 173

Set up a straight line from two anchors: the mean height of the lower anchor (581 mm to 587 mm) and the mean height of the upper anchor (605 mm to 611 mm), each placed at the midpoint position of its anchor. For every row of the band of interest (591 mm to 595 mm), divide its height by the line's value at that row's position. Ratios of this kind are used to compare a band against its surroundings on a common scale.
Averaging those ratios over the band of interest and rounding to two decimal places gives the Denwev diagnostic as 1.04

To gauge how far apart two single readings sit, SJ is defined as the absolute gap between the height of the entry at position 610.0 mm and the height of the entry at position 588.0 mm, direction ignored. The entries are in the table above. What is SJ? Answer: 71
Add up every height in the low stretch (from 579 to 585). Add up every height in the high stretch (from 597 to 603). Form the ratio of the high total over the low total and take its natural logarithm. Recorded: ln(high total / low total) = 0.63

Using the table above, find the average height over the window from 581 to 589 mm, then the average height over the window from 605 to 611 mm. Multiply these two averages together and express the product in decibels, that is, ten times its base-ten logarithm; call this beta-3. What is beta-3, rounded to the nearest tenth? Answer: 42.6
